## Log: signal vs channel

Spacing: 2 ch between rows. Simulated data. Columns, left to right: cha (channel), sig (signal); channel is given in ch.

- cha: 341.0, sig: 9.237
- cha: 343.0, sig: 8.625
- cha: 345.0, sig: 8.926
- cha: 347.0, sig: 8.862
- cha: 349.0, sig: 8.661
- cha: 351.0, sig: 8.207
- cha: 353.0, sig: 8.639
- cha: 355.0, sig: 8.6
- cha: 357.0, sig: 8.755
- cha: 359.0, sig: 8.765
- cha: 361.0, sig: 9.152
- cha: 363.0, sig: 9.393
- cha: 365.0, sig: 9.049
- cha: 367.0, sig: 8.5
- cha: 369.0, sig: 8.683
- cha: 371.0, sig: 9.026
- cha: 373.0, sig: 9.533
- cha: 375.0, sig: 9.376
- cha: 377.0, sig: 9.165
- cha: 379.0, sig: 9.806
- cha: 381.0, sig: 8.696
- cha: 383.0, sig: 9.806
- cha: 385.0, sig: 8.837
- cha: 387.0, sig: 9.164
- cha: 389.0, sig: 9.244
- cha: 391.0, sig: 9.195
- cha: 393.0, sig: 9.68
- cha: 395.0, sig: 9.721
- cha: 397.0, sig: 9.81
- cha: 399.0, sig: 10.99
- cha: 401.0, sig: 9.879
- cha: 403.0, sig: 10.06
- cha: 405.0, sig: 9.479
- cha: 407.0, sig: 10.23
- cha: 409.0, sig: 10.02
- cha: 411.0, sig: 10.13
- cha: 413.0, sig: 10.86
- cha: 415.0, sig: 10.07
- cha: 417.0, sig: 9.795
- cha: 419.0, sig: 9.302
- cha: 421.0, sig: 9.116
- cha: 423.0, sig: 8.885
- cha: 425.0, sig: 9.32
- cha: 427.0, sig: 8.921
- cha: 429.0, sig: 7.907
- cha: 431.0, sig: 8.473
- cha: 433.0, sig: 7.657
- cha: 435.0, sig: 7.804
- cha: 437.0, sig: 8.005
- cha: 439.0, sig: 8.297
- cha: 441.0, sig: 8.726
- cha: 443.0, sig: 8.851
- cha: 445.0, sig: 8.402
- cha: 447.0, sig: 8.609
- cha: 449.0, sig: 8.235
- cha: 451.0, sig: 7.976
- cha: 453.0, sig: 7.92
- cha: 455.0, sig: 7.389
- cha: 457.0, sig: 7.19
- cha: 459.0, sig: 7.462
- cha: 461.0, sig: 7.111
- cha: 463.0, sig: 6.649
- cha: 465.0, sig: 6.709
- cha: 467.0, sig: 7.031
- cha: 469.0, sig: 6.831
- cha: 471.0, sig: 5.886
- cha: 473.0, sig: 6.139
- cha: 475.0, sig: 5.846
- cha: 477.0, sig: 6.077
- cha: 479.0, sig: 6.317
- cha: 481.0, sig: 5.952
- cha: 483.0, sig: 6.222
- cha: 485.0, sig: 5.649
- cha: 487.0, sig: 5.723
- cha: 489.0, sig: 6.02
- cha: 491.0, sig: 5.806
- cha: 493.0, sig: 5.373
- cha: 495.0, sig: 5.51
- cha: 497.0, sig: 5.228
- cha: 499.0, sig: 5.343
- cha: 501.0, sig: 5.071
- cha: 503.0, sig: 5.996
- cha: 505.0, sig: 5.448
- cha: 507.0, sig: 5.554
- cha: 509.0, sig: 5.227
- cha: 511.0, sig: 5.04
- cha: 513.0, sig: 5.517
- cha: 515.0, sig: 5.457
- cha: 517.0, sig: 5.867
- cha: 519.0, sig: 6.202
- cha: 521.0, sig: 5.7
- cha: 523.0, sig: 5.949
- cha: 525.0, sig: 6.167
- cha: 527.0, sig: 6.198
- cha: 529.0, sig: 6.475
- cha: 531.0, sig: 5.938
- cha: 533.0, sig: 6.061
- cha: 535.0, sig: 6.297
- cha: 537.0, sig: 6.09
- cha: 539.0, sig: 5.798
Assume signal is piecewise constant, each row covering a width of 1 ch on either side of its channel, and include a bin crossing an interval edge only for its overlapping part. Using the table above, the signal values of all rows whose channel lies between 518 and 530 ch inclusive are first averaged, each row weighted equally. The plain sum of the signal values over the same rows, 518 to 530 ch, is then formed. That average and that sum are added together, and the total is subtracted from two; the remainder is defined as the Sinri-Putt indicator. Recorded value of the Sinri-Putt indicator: -41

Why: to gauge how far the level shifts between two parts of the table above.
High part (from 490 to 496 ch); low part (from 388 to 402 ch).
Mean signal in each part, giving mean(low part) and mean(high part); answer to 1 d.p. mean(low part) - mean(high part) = 4.2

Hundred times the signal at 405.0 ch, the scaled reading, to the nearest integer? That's 948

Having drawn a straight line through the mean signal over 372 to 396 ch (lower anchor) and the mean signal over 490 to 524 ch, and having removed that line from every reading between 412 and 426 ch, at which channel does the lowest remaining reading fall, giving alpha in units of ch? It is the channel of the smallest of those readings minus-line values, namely 423.0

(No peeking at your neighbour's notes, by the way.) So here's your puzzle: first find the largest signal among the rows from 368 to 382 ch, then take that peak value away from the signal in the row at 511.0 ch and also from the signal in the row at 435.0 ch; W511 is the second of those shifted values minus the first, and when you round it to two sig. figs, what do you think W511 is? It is 2.8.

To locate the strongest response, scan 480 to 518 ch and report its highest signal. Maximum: 6.222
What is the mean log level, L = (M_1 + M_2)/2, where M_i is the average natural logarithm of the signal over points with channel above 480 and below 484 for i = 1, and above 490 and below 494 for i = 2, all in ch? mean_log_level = 1.76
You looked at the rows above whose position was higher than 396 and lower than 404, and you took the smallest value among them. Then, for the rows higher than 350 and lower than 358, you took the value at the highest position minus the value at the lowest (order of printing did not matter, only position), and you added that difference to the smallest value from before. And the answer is 10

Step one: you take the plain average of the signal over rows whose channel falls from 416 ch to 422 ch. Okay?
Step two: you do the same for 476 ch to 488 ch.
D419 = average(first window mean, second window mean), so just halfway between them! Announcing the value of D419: 7.70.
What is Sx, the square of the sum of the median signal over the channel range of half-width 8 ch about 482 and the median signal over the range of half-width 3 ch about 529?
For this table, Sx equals 148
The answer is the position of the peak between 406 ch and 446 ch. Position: 413.0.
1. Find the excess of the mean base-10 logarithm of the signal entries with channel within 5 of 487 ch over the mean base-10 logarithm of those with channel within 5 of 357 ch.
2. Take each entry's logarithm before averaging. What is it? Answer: -0.17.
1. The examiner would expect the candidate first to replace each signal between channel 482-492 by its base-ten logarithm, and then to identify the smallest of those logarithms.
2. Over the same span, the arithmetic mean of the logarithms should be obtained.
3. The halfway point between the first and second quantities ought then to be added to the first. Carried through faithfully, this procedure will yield 1.51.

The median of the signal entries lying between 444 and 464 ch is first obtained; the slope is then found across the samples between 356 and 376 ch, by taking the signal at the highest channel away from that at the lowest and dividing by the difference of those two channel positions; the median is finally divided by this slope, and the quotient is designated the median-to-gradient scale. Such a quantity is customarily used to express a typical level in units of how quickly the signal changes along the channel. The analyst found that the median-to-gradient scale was 223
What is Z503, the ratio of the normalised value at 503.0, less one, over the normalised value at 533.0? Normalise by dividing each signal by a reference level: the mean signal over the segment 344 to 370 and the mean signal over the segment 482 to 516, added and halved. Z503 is -0.19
